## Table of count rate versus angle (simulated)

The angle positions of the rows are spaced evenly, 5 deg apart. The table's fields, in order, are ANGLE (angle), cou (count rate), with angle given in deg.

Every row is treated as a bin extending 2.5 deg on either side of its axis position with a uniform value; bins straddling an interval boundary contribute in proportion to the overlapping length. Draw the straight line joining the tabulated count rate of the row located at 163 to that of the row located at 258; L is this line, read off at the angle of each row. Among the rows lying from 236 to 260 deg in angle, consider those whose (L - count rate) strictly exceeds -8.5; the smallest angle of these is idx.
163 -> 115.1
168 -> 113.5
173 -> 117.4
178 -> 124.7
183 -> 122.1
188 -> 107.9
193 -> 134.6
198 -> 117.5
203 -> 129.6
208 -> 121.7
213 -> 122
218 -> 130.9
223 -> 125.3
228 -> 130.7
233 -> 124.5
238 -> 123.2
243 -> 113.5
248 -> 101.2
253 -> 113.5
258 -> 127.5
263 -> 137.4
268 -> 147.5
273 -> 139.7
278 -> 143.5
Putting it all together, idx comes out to 238 deg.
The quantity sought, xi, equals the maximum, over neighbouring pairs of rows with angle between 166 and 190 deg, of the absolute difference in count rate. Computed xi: 14.2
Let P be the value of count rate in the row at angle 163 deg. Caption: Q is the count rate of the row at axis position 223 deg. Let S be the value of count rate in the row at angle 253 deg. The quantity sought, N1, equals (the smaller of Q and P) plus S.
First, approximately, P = 115.1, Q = 125.3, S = 113.5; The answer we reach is 229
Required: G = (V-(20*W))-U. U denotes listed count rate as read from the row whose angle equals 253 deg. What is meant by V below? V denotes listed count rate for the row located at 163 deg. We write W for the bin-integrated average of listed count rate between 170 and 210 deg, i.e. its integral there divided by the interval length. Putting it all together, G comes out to -2435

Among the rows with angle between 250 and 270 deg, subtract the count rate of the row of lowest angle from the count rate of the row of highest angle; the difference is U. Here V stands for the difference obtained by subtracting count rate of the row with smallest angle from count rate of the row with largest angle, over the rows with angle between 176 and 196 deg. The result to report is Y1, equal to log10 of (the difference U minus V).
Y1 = 1.38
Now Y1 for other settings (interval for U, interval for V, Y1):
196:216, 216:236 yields 1.04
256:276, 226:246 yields 1.47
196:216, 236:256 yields 1.15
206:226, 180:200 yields 0.91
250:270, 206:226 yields 1.48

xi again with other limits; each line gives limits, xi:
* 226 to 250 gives 12.3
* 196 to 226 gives 12.1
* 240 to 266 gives 14.0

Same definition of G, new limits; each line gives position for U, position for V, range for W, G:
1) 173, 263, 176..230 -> -2464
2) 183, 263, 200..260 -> -2422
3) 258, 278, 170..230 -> -2455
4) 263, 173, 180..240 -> -2504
